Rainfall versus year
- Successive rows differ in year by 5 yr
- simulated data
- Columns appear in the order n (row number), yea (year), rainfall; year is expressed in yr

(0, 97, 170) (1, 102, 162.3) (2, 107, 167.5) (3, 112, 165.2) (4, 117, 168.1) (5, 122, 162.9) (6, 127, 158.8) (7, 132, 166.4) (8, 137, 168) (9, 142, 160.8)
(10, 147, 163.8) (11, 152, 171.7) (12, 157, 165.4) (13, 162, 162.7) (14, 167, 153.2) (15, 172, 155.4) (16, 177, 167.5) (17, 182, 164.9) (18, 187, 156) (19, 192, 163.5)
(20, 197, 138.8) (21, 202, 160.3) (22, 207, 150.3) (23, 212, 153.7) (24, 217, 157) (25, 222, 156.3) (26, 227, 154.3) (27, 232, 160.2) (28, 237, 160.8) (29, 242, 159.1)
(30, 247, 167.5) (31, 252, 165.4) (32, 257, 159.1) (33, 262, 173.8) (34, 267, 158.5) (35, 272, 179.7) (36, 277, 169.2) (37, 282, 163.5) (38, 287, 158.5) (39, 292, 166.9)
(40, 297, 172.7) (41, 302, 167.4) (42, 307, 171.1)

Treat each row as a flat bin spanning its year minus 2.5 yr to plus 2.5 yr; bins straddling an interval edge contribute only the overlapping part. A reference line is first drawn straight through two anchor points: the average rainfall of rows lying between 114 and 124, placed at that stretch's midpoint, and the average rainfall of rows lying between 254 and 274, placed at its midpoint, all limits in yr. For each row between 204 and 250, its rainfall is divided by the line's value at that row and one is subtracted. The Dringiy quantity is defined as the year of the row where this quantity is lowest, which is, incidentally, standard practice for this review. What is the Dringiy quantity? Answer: 207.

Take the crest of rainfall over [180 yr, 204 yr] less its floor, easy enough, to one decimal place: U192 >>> 26.1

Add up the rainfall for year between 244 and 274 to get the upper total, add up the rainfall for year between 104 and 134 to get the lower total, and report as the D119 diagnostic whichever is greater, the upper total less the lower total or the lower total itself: 989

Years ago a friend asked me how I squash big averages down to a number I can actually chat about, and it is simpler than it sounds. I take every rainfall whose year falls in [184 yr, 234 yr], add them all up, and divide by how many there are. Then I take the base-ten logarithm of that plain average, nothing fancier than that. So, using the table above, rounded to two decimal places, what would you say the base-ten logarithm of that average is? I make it 2.19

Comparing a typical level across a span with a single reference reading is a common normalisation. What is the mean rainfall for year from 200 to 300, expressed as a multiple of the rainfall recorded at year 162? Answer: 1.00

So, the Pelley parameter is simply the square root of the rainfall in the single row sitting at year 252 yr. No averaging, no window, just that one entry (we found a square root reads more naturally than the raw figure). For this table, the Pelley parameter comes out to 12.9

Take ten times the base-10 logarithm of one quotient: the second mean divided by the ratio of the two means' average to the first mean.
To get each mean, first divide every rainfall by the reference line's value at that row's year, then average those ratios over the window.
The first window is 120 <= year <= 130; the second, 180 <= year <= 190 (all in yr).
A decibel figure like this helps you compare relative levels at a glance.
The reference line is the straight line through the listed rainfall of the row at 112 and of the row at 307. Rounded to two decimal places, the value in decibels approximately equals -0.15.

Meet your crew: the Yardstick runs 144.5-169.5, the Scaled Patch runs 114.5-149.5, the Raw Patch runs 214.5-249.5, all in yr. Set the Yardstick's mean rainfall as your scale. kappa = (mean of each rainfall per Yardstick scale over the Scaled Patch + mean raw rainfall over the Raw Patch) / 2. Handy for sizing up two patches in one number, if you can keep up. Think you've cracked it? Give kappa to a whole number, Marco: 80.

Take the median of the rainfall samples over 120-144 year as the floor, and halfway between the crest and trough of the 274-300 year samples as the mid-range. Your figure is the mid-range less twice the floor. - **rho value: -160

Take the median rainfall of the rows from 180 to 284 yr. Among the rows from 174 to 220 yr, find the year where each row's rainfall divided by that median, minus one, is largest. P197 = 177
